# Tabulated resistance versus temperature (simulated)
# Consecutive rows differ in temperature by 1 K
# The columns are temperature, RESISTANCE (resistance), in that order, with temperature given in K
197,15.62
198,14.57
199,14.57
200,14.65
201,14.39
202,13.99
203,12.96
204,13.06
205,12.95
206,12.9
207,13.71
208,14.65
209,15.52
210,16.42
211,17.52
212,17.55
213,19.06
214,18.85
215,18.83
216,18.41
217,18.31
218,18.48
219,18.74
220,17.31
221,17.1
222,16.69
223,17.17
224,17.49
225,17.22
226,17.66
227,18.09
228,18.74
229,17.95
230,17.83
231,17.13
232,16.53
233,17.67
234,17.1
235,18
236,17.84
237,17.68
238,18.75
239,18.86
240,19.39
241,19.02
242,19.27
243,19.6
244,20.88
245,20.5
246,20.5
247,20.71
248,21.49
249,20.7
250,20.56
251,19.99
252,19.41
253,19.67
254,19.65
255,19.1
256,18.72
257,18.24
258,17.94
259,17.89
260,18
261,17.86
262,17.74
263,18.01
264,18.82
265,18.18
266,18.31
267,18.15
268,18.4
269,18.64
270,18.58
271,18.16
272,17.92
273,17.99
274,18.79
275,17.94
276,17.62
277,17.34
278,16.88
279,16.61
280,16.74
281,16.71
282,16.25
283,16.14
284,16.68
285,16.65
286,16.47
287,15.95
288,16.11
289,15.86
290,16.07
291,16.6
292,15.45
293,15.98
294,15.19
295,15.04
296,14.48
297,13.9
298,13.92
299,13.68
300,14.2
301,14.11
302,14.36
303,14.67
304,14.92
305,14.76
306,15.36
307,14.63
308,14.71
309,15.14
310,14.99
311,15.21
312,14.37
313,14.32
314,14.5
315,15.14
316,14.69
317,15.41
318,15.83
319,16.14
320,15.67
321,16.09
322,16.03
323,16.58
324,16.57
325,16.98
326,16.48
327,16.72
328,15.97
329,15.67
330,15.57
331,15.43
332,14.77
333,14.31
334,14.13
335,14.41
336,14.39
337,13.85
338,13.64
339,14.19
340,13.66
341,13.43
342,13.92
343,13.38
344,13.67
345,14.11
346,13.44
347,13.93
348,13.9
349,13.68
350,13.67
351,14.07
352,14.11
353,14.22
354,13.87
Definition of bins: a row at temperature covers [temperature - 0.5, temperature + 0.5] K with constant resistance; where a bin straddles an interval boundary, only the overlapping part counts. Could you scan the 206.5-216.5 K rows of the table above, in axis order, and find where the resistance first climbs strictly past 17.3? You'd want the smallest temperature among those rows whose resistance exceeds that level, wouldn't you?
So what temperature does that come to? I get 211 K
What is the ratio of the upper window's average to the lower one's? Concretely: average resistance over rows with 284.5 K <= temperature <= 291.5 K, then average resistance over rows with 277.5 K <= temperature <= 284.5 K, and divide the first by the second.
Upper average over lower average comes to 0.98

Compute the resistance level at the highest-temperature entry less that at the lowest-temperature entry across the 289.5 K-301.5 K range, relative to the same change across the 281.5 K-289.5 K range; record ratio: 5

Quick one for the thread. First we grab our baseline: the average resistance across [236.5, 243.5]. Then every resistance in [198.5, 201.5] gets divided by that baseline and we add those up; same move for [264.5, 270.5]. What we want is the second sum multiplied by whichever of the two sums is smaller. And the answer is 13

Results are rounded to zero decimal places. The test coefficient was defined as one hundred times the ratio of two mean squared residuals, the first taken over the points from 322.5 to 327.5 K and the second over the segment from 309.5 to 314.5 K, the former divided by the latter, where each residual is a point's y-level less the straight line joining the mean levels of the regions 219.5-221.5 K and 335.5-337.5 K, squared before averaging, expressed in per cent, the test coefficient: 4307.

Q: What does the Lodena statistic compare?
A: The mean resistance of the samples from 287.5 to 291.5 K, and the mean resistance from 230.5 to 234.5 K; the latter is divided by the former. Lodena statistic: 1.06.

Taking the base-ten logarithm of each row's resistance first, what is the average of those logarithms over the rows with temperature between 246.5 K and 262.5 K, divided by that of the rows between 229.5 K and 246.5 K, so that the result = 1.01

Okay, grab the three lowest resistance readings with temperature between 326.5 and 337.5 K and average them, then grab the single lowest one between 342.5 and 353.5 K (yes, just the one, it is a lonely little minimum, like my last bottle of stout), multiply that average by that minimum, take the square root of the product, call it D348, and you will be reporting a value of 13.7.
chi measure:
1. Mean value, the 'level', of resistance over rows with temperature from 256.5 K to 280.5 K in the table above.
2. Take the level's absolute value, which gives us 17.9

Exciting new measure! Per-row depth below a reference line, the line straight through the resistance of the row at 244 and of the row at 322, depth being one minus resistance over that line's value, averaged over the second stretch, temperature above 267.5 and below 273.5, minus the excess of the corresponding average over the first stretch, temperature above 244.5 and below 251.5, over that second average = 0.10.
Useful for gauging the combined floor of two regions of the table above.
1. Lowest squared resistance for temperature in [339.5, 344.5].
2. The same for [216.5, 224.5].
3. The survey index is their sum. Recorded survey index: 458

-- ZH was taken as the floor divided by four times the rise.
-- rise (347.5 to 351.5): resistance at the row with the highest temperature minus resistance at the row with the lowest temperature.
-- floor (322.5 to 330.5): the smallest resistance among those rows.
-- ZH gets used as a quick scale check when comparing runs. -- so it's 23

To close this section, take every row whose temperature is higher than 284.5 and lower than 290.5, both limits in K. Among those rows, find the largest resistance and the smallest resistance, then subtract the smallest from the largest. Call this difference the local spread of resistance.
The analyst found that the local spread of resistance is 0.8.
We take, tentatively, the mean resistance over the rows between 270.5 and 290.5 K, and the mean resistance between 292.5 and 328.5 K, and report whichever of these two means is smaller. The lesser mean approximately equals 15.2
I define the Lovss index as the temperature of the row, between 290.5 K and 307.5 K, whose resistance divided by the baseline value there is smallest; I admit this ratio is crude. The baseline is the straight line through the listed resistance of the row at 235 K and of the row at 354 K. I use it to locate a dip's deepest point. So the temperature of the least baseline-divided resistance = 299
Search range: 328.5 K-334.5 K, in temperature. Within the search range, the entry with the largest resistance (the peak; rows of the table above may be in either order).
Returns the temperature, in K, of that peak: 329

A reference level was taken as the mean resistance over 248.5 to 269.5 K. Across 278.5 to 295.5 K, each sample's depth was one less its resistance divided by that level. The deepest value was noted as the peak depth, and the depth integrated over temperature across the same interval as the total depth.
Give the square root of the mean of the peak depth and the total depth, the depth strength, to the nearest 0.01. 1.13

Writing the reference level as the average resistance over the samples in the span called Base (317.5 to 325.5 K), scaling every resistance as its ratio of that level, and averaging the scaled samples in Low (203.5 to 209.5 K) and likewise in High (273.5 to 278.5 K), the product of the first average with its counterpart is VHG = 0.93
